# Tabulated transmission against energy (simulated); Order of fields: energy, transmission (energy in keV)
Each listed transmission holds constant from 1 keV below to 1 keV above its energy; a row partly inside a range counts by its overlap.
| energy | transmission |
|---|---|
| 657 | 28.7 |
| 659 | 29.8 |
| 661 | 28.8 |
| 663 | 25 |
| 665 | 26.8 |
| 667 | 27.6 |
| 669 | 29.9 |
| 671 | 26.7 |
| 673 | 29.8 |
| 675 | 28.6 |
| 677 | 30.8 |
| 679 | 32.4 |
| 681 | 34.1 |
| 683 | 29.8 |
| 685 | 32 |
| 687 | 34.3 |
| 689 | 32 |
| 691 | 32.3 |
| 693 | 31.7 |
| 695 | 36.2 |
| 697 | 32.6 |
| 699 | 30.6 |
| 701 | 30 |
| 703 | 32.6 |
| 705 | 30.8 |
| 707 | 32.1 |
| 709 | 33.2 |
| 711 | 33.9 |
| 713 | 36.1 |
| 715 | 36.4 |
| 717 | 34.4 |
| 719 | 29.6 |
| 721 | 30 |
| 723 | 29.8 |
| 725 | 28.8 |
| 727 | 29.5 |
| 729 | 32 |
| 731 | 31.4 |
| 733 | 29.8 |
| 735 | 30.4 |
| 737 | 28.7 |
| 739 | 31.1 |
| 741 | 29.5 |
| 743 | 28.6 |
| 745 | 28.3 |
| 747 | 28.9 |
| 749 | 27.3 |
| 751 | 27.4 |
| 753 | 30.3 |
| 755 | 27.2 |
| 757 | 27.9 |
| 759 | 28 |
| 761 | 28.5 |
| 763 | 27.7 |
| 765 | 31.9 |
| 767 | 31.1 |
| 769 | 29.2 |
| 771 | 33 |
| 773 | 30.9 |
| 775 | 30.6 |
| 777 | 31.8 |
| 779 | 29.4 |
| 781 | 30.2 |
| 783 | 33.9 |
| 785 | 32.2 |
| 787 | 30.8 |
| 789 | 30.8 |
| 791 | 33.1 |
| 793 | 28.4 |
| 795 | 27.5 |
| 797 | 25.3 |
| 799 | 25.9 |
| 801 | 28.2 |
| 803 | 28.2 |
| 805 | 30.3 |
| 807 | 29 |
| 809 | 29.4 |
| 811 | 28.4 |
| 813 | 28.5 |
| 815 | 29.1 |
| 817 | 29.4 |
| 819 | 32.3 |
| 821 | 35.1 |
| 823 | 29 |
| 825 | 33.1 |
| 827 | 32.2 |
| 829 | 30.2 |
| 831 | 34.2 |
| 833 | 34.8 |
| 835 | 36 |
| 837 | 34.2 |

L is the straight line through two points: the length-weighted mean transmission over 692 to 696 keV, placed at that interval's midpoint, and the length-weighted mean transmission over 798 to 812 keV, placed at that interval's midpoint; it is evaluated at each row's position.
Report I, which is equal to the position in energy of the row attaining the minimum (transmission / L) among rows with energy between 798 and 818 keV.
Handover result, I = 799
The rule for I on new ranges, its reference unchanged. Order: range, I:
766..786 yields 769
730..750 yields 749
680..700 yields 683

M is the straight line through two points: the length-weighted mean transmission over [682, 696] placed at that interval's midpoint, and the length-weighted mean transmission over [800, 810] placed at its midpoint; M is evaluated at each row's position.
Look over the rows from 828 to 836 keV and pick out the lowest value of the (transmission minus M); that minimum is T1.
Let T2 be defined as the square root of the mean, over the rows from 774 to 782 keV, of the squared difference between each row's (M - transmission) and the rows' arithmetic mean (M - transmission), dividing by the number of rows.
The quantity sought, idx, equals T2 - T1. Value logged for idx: -1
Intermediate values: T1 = 2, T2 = 0.8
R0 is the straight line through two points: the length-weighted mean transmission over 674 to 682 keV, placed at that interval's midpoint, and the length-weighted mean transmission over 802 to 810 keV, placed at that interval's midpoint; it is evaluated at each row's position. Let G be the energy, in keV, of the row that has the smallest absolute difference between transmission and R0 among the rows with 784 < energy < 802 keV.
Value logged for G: 793 keV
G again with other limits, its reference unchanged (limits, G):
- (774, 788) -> 779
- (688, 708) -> 705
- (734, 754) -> 735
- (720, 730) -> 721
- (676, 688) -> 685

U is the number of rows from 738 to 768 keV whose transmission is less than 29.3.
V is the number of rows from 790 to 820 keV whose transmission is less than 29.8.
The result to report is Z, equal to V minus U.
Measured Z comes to 2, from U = 10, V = 12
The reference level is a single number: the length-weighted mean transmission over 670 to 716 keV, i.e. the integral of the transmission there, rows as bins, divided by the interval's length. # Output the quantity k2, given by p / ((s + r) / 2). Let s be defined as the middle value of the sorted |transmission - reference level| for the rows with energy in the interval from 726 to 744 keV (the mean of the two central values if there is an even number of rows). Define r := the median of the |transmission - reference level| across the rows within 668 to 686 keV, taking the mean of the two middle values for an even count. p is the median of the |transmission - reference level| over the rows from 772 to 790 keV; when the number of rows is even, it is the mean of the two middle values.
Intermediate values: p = 1.3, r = 2.2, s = 2.3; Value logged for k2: 0.6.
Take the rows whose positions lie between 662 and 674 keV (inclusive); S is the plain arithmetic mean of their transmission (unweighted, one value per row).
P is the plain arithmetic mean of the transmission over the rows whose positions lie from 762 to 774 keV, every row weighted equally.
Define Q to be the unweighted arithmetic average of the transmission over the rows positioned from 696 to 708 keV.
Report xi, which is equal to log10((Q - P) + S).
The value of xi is 1.45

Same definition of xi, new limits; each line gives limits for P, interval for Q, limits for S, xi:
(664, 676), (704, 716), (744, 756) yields 1.53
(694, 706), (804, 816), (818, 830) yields 1.46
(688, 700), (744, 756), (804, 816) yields 1.39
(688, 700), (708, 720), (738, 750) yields 1.48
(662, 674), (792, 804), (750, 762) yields 1.44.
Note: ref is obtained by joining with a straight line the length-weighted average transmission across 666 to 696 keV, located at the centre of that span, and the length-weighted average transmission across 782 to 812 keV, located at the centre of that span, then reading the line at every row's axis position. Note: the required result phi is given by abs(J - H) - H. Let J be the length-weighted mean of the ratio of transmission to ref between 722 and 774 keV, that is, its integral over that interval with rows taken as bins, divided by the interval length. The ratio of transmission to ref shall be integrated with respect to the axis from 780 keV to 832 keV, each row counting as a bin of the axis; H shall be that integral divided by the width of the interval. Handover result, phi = -0.98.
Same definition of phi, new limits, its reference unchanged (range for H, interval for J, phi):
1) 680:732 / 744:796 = -1.00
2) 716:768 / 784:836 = -0.91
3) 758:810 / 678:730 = -0.97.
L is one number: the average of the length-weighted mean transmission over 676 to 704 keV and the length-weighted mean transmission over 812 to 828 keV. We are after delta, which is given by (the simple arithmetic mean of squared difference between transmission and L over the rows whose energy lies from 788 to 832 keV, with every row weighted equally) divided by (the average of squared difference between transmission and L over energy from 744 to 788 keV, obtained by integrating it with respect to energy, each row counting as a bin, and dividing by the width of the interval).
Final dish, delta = 1.3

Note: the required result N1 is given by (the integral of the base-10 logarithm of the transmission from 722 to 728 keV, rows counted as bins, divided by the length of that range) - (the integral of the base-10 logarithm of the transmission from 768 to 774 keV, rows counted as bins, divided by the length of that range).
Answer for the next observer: -0.02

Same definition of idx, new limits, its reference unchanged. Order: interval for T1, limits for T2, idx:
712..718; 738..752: -2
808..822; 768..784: 2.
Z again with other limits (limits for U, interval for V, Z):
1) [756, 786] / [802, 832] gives 3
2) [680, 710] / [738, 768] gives 11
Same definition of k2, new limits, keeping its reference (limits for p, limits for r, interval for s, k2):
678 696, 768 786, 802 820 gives 0.2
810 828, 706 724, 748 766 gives 0.9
